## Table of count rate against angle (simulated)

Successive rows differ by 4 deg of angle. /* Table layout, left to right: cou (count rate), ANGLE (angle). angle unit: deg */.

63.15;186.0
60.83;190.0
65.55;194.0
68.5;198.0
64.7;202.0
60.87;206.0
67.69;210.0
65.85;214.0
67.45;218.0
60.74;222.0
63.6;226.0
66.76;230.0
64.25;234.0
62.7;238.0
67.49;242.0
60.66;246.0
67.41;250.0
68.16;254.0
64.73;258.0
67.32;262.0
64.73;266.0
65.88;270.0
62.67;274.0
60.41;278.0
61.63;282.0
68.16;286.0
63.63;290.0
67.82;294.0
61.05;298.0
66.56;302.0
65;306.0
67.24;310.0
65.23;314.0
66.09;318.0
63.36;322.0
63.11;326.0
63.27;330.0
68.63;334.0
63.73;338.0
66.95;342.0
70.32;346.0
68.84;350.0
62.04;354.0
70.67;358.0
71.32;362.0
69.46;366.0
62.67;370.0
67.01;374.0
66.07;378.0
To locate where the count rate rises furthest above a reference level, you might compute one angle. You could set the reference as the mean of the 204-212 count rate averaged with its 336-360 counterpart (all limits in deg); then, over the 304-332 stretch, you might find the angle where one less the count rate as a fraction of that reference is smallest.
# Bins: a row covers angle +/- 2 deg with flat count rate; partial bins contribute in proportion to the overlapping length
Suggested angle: 310.0 deg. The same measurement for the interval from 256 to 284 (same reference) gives 262.0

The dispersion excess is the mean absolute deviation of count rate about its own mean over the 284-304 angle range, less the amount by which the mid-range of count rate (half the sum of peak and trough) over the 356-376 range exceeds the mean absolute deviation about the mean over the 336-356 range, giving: -61.7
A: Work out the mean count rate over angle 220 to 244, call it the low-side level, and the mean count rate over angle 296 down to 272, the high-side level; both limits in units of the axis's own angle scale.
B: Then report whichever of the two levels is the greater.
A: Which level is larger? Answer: 64.3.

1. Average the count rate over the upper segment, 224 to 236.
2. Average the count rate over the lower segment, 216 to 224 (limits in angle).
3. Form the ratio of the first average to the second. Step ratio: 1.01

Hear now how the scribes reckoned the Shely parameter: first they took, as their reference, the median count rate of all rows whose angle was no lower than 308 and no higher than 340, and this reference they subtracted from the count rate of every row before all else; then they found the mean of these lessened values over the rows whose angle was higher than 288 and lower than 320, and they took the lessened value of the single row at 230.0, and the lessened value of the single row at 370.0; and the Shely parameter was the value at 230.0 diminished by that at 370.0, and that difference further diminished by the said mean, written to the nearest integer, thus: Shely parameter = 3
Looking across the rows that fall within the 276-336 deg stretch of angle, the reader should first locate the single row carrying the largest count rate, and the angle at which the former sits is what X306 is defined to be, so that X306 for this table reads 334.0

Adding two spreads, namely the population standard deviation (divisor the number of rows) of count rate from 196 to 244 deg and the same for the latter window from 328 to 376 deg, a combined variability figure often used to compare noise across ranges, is 5.8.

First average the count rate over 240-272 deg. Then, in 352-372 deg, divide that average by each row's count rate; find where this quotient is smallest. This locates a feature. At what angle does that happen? 362.0 deg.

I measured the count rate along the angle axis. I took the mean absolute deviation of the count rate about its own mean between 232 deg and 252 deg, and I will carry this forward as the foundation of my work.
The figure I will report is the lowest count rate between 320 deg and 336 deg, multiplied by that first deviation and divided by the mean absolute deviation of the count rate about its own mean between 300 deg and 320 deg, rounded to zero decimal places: 205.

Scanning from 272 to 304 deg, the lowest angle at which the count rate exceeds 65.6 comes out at 286.0 deg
